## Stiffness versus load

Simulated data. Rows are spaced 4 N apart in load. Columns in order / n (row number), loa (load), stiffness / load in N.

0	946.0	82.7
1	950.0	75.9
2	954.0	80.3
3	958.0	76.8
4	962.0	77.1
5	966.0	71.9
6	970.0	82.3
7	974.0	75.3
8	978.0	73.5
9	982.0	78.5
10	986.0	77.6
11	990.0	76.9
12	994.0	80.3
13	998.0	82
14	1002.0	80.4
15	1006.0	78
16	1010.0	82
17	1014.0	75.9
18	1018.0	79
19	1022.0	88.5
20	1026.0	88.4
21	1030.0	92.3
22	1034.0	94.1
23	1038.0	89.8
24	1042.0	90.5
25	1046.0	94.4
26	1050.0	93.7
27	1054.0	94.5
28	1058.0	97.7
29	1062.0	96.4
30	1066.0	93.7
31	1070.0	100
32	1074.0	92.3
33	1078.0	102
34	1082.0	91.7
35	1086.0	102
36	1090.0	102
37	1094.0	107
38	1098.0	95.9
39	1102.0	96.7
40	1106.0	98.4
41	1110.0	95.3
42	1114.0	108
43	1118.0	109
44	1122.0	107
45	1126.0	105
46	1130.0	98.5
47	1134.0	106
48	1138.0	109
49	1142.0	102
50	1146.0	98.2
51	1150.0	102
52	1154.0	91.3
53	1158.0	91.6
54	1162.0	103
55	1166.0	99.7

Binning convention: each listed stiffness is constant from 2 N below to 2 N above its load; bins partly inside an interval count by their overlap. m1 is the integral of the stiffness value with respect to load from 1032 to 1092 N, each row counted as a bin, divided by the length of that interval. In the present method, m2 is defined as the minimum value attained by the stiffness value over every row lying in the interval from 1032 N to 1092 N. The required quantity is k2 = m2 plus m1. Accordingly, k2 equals 185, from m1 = 96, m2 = 89.8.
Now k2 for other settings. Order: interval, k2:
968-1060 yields 158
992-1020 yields 156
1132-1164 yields 192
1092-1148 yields 198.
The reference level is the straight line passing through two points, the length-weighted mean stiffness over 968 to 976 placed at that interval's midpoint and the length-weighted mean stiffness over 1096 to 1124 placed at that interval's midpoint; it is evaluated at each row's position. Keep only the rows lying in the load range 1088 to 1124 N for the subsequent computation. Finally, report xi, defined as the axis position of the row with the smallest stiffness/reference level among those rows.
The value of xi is 1110.0 N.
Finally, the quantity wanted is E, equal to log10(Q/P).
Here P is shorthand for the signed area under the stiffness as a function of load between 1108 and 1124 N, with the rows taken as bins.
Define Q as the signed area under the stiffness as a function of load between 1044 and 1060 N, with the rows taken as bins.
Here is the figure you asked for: -0.042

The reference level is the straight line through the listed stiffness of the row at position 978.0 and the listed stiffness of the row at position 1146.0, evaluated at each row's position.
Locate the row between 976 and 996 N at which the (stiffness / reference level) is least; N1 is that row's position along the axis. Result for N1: 978.0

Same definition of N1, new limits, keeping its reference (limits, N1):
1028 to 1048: 1038.0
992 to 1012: 1006.0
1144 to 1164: 1158.0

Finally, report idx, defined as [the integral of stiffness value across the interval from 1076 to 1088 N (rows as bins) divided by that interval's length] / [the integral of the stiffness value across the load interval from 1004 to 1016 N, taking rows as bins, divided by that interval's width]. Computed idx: 1.25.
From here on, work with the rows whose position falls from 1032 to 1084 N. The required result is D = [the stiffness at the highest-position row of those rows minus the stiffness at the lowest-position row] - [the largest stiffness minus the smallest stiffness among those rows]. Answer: -15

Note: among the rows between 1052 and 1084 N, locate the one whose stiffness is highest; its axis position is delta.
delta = 1078.0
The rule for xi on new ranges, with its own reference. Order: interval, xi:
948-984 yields 978.0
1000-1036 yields 1014.0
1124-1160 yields 1158.0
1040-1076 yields 1074.0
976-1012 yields 978.0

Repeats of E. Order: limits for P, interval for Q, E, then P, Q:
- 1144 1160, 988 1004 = -0.079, 1532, 1278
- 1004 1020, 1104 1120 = 0.115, 1260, 1643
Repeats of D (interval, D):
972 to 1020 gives -5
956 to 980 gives -14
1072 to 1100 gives -12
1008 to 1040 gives -10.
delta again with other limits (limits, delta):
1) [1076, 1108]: 1094.0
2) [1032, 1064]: 1058.0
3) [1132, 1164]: 1138.0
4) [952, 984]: 970.0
